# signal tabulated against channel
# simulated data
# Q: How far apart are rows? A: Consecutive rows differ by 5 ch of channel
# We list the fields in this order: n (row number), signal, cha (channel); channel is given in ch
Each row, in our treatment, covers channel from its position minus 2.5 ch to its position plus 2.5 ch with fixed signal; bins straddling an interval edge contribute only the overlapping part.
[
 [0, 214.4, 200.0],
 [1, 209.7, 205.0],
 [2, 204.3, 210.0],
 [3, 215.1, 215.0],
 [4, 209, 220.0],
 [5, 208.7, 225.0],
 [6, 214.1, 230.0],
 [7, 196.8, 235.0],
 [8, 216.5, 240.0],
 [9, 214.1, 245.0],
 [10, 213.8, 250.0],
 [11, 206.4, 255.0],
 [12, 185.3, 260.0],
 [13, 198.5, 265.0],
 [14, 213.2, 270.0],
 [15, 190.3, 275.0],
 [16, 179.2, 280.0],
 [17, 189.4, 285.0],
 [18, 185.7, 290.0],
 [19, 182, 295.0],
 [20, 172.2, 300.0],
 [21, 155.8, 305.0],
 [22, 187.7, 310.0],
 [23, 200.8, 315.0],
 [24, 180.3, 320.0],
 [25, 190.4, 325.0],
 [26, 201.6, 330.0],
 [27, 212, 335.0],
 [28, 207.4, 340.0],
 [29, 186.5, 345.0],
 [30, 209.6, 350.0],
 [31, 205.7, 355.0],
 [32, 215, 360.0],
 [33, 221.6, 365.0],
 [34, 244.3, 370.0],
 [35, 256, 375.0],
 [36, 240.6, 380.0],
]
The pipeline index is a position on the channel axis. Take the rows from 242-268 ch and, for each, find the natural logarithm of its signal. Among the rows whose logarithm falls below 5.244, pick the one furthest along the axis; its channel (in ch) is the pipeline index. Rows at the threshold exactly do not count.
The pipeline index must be 260.0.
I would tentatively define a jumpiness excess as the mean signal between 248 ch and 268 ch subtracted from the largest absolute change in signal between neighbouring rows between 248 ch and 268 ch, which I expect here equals -180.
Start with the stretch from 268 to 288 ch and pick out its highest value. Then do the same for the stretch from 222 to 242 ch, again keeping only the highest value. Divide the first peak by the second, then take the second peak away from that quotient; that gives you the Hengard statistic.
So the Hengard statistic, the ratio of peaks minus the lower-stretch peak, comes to -216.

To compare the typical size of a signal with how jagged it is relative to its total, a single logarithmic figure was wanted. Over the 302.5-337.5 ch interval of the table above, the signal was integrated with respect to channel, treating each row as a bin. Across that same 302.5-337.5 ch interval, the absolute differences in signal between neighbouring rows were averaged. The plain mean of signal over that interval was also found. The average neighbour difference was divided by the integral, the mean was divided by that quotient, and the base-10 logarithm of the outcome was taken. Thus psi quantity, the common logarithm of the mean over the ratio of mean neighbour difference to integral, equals 4.89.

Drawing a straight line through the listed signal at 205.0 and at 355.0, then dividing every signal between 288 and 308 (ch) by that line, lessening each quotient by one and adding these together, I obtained -0.64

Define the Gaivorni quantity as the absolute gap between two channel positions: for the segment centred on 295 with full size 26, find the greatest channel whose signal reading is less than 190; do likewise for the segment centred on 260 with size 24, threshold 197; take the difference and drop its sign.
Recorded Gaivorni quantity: 45 ch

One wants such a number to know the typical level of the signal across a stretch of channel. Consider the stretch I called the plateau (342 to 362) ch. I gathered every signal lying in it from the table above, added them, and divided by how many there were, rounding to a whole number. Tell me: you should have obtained 204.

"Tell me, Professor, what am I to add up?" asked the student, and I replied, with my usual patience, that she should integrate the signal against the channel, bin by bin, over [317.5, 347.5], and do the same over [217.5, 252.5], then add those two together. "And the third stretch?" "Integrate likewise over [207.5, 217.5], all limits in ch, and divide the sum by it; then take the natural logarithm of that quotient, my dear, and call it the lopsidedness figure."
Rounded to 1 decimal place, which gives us 1.8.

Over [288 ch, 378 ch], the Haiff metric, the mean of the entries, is 201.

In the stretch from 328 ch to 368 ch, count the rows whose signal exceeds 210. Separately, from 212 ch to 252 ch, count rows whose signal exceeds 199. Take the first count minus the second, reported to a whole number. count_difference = -4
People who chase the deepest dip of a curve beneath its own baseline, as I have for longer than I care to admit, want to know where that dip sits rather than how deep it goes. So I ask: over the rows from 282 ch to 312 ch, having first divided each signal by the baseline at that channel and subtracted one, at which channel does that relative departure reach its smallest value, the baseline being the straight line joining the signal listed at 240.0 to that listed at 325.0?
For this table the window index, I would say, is 305.0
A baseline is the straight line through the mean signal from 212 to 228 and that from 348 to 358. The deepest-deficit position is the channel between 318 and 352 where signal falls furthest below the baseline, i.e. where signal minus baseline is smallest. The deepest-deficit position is 320.0 ch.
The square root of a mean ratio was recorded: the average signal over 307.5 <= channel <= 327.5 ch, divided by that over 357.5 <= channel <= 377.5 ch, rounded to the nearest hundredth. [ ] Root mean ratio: 0.90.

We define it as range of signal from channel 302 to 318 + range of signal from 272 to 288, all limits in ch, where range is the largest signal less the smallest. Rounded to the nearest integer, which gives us 56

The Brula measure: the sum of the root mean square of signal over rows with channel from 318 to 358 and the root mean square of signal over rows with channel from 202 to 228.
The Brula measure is 409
